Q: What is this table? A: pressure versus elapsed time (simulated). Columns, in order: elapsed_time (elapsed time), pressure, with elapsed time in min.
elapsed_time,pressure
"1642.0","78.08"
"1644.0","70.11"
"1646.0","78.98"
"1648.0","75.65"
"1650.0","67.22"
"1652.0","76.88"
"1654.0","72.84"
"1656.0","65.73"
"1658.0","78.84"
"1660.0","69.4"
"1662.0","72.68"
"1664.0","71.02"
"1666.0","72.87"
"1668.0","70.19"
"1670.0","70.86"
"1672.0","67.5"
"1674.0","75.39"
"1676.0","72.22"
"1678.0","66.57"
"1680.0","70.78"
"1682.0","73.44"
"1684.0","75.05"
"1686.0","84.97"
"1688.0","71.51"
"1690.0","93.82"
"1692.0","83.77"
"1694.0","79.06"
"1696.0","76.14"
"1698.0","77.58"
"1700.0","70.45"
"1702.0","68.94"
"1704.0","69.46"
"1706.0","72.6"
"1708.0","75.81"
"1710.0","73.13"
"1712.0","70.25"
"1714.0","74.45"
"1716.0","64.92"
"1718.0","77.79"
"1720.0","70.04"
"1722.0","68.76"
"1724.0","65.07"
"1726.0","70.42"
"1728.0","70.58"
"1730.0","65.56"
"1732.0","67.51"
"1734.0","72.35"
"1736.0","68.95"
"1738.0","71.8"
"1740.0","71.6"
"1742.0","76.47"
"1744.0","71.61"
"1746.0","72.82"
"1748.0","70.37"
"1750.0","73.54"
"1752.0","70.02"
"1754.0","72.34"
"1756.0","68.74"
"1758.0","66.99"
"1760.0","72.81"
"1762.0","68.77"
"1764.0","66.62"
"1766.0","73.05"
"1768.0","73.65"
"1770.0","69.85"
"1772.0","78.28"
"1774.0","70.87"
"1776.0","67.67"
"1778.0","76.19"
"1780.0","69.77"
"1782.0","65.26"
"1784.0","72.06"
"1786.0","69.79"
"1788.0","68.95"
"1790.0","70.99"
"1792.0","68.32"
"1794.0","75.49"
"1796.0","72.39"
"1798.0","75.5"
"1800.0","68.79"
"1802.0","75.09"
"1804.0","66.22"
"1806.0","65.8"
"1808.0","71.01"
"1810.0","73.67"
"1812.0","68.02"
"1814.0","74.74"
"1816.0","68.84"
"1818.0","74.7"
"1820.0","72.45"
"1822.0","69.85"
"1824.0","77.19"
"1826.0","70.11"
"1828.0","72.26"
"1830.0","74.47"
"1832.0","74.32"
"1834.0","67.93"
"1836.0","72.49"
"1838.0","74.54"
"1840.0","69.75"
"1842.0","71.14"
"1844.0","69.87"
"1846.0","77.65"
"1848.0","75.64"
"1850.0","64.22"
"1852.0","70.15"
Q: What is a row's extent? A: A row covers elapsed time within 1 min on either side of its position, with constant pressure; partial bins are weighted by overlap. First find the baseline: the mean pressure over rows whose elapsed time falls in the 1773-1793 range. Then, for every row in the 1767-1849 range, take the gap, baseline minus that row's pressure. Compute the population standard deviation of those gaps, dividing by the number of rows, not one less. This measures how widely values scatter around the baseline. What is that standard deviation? 3.3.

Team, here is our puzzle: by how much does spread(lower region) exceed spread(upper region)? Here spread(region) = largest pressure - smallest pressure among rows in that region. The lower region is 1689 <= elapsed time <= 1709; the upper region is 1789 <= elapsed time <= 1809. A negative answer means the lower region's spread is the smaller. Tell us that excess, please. 15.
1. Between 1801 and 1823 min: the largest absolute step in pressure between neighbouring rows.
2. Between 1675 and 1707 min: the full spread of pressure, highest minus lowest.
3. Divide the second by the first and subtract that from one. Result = -2.1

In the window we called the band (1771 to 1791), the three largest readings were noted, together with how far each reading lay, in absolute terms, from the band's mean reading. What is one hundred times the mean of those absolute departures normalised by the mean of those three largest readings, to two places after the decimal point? 3.60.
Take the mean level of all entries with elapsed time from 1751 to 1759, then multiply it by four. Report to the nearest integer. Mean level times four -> 278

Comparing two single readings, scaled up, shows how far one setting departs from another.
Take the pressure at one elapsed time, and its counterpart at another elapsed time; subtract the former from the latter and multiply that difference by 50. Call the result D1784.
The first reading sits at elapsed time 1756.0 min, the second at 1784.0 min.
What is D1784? 166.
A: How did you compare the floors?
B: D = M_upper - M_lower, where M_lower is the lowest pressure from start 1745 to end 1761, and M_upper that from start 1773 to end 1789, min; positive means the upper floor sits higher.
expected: -1.7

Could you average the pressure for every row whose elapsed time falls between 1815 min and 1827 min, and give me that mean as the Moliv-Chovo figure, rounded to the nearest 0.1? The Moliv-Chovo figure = 72.2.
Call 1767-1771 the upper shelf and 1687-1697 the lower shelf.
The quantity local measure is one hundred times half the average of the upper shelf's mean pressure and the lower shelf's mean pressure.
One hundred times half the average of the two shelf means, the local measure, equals 3815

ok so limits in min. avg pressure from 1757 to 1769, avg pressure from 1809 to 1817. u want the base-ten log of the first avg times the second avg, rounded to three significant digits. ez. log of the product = 3.70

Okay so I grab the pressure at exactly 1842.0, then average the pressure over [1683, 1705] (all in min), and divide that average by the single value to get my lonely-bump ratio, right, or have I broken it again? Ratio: 1.09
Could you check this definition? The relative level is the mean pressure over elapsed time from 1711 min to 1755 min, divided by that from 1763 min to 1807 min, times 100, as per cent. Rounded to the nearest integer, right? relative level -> 100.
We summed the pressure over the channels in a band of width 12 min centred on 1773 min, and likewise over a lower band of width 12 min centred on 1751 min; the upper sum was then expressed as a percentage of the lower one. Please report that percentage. 102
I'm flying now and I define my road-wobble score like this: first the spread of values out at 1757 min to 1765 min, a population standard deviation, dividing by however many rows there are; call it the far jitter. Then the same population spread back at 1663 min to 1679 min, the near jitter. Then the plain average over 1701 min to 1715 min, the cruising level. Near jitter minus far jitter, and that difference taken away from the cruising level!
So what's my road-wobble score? 72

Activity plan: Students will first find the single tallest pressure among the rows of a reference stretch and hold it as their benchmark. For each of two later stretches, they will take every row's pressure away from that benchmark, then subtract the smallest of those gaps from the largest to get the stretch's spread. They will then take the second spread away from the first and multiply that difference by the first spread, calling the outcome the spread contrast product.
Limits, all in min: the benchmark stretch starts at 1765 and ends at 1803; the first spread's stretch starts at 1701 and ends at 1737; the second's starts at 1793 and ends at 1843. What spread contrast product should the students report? 19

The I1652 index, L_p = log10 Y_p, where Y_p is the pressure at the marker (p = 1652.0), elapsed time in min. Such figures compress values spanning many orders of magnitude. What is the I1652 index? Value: 1.89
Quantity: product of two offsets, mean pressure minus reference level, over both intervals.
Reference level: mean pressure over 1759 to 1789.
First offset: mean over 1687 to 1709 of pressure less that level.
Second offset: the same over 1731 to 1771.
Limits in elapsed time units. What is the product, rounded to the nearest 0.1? 0.5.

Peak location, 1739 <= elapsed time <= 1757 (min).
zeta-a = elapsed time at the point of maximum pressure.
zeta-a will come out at 1742.0 min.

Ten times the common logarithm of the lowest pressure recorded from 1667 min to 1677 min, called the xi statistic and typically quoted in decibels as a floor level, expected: 18.29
